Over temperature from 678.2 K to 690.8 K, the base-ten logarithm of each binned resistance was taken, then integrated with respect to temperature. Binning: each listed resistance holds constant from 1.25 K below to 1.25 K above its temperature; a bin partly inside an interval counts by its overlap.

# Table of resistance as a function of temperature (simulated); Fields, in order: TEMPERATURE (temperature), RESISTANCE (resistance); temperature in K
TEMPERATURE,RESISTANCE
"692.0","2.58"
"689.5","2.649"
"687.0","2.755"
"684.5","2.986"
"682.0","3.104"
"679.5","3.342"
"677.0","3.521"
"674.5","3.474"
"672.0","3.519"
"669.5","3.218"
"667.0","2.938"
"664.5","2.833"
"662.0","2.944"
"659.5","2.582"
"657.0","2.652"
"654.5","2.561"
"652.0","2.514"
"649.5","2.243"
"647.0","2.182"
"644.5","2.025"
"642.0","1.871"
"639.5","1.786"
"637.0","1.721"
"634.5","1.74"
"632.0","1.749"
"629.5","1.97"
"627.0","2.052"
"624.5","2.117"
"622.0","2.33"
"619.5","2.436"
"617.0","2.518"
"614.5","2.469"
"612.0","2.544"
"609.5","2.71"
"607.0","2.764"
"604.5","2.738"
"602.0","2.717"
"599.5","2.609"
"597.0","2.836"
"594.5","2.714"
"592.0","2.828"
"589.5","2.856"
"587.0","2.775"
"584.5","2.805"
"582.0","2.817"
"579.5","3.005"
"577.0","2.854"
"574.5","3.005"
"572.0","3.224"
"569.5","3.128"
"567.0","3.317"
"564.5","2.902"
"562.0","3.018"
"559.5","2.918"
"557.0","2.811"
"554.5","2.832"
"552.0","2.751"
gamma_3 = 5.9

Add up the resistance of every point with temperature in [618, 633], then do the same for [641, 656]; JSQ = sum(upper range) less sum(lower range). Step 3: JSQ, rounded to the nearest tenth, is 0.7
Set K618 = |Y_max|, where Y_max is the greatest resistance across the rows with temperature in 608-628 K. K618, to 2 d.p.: 2.71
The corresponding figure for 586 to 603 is 2.86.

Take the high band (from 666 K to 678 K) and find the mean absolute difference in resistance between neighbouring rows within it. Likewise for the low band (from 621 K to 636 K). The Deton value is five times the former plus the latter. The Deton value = 0.96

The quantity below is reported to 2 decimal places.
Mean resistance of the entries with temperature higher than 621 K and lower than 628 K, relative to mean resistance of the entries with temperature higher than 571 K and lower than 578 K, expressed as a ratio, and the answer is 0.72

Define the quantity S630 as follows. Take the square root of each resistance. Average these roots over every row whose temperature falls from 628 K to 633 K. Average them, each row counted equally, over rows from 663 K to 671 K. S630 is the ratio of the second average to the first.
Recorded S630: 1.3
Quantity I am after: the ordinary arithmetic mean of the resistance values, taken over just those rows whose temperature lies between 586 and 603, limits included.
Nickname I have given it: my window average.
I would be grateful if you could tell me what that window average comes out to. 2.76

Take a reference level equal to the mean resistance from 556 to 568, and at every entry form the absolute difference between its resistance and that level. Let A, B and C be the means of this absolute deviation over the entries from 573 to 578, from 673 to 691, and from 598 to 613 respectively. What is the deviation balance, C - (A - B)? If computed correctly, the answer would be 0.5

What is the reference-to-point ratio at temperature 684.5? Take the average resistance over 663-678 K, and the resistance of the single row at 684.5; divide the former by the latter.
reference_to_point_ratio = 1.09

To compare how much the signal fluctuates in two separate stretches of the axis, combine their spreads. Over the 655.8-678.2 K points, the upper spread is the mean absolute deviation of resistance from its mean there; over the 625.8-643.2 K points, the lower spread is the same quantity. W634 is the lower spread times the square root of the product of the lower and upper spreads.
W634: 0.019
